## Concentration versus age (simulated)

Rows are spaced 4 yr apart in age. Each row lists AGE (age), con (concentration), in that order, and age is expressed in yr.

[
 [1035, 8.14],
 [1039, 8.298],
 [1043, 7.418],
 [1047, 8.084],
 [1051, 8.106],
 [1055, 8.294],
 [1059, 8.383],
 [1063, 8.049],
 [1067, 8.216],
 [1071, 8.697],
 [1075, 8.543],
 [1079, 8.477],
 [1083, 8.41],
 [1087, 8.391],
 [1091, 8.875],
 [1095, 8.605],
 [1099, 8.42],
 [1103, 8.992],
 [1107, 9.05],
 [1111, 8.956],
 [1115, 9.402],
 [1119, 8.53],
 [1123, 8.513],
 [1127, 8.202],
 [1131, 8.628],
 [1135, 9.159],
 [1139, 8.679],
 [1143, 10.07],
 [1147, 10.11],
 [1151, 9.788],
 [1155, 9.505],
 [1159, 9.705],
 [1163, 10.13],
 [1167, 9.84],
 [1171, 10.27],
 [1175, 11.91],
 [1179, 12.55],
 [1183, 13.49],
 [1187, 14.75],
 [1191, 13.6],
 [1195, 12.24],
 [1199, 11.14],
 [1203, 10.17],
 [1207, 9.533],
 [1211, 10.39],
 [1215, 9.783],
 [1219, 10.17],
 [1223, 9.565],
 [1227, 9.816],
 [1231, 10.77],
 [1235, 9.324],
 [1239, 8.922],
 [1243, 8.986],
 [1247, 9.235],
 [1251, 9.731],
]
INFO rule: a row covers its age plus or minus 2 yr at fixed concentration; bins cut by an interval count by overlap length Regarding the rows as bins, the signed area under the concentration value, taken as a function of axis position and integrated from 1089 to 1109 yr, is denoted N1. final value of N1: 176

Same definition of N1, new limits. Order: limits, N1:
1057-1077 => 168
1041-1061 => 161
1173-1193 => 265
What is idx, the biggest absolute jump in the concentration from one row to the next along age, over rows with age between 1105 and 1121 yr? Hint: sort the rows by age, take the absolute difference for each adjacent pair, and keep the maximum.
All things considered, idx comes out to 0.9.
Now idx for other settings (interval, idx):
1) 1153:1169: 0.4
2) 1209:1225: 0.6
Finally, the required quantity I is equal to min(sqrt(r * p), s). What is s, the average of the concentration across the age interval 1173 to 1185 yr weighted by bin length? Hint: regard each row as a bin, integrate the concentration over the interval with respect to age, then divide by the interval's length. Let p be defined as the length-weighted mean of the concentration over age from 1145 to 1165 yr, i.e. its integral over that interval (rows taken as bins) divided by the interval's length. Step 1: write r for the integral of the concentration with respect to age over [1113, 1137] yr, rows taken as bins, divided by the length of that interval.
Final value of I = 9.28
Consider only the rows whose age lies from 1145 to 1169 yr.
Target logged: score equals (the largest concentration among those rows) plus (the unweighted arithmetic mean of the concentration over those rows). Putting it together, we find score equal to 20.0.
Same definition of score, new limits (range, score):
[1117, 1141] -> 17.8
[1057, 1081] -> 17.1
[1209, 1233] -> 20.9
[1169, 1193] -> 27.5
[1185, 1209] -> 26.7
